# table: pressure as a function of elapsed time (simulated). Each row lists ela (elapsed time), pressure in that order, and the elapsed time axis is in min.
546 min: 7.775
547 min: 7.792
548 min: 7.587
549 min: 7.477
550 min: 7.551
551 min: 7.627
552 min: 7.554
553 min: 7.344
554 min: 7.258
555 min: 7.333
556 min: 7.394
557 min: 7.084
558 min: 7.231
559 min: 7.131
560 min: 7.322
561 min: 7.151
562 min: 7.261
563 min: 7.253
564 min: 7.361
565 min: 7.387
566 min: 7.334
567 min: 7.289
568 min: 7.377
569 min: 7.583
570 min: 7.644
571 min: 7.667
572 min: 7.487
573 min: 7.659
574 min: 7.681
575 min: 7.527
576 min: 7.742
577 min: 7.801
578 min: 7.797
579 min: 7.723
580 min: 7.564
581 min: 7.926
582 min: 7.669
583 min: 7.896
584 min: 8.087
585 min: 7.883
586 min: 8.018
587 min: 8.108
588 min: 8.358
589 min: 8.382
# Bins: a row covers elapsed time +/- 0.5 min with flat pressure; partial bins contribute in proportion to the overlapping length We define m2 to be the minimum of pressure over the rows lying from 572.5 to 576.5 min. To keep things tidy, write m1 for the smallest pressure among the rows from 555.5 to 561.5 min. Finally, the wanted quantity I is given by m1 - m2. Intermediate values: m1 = 7.084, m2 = 7.527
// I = -0.44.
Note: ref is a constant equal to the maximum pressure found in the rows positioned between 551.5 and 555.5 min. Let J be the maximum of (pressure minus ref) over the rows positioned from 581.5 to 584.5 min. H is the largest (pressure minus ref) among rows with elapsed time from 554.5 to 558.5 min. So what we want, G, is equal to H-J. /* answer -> -0.69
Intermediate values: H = -0.16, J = 0.53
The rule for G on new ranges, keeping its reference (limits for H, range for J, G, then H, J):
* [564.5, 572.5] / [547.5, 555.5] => 0.04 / 0.11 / 0.07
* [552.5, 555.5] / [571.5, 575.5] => -0.34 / -0.21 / 0.13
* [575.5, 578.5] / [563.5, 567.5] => 0.41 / 0.25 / -0.17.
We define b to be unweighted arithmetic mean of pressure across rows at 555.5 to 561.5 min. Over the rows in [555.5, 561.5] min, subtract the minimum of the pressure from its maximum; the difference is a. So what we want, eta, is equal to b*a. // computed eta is 2.2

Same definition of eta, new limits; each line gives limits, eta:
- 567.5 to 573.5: 2.2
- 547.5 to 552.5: 1.1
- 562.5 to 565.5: 1.0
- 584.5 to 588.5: 3.8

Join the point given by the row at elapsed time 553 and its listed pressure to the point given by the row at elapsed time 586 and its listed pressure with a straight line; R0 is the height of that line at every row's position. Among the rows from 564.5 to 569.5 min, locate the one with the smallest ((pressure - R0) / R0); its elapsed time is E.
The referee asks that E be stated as 567 min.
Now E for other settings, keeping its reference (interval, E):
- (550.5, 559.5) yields 557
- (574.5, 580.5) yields 580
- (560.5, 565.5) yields 561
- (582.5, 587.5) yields 585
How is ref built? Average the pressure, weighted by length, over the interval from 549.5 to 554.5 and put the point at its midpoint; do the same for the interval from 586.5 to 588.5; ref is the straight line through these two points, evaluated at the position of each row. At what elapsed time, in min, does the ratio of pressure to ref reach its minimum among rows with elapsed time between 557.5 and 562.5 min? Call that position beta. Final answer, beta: 561 min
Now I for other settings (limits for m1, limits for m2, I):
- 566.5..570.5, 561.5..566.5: 0.04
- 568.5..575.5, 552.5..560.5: 0.40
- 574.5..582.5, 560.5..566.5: 0.38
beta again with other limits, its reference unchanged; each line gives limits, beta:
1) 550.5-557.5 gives 557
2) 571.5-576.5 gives 575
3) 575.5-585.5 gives 580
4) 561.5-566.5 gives 563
